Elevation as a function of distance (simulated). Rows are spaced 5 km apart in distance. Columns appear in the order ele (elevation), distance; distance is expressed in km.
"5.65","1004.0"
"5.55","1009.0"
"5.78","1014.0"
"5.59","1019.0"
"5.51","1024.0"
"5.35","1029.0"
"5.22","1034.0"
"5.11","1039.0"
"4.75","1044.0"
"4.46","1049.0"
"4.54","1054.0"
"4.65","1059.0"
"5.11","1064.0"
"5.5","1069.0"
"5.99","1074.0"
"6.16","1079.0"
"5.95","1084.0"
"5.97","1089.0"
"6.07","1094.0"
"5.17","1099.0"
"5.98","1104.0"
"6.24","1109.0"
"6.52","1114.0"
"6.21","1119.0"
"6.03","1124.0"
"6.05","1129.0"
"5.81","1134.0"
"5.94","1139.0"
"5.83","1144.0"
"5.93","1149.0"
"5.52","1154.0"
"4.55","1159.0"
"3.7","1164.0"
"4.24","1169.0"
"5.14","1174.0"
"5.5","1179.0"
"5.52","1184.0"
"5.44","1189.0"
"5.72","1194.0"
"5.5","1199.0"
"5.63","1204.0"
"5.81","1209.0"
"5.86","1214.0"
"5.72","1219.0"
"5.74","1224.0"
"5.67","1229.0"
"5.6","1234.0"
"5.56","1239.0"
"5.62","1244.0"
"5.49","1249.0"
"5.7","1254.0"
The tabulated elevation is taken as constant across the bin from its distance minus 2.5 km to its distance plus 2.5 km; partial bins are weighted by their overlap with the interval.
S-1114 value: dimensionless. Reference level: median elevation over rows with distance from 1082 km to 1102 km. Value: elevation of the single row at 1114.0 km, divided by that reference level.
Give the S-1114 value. 1.09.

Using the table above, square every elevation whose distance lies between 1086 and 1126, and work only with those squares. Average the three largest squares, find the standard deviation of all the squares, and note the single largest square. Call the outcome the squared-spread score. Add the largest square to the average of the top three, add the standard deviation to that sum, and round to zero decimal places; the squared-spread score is 87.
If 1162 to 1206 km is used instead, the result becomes 71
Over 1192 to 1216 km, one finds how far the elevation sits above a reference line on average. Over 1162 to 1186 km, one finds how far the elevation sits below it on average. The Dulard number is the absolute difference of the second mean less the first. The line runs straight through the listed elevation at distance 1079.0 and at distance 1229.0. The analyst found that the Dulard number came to 1.1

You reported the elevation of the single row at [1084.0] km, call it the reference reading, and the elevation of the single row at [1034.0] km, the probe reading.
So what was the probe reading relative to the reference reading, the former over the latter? 0.88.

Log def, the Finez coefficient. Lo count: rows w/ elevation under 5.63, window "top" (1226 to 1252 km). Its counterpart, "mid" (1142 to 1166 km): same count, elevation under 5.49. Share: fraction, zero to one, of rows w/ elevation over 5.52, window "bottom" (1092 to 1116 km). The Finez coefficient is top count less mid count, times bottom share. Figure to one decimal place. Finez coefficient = 1.6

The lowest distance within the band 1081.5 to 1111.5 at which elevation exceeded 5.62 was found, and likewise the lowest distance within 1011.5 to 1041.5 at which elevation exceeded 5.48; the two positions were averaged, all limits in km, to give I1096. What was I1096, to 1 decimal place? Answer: 1049.0 km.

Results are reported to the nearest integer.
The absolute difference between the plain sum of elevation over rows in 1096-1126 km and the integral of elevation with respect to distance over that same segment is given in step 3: 145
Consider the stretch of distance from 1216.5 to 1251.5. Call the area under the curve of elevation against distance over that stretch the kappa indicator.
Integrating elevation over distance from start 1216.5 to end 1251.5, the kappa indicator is 197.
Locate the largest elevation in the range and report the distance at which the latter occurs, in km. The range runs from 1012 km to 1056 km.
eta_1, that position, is 1014.0 km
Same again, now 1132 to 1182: 1139.0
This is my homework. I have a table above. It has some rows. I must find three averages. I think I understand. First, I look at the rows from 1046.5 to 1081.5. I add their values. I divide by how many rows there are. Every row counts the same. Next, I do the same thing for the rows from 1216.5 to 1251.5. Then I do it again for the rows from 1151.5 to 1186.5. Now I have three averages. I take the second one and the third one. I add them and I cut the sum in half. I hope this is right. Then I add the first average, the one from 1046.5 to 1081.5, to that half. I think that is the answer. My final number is 10.5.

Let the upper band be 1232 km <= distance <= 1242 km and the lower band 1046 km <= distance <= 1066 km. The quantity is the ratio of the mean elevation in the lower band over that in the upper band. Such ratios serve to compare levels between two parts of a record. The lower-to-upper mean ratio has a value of 0.84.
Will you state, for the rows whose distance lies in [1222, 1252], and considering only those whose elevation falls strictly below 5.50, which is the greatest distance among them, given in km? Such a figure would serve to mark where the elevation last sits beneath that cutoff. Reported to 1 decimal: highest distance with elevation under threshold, 1249.0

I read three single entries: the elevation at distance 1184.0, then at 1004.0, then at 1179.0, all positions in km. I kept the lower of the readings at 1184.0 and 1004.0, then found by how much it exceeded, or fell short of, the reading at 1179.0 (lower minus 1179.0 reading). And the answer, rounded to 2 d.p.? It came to 0.02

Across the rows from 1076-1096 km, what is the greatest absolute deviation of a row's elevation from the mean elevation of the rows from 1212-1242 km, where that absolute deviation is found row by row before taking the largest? 0.47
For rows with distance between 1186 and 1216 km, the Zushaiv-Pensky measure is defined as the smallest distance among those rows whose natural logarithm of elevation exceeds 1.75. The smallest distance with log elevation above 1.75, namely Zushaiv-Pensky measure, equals 1209.0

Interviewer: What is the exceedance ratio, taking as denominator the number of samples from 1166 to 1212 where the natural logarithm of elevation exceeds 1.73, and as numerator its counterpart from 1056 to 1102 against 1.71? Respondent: 2.50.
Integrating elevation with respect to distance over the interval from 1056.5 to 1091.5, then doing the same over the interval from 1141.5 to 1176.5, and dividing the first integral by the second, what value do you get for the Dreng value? 1.13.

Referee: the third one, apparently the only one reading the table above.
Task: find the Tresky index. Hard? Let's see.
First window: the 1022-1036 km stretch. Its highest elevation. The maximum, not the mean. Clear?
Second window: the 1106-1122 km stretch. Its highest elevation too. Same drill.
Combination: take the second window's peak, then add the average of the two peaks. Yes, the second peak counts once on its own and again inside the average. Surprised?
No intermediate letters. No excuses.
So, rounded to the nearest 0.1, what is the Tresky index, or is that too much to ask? 12.5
